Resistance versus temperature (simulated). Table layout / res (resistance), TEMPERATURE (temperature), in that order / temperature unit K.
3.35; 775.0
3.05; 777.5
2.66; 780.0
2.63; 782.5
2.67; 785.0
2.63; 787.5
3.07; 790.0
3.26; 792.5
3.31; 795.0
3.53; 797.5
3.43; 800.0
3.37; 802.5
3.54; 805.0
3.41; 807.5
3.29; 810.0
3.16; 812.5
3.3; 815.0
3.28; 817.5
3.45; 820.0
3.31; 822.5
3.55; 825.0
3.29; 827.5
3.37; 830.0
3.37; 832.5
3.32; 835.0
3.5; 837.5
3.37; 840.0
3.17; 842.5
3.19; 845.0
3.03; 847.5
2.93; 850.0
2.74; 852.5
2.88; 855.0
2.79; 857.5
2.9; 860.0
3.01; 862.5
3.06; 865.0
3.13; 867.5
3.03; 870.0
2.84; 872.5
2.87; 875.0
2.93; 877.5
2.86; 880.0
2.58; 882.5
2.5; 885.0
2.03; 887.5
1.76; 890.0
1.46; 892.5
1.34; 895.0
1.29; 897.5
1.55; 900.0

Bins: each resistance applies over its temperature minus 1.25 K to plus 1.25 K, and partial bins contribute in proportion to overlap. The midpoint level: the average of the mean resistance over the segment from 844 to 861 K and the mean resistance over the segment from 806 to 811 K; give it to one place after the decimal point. 3.1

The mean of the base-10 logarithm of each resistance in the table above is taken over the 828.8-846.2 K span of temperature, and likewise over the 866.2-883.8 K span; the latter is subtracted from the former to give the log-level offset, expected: 0.06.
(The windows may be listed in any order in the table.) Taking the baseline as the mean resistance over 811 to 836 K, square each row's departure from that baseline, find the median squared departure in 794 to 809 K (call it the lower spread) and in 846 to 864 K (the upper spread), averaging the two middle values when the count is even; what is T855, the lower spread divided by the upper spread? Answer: 0.034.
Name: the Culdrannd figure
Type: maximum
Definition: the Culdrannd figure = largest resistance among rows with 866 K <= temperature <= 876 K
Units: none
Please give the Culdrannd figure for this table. 3.13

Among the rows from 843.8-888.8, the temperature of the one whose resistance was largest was 845.0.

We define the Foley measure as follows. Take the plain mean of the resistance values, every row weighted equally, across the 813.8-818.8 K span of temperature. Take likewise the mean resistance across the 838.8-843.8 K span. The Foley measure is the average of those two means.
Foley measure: 3.28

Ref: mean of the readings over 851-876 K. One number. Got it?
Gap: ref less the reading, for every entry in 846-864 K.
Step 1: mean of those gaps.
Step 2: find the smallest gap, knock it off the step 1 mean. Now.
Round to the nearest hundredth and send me 0.13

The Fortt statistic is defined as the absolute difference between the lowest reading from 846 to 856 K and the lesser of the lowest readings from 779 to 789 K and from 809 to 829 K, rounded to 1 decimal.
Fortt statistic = 0.1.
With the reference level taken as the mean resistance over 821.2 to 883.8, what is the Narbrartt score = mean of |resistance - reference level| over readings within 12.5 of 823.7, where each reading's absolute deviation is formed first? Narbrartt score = 0.259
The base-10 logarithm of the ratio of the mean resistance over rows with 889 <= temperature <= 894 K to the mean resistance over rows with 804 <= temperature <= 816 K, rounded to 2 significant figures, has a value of -0.32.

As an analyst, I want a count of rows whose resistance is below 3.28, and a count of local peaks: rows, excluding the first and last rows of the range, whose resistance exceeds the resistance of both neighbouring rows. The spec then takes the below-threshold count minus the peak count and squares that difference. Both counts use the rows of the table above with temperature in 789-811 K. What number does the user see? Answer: 0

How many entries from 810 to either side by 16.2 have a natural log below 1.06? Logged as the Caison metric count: 0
